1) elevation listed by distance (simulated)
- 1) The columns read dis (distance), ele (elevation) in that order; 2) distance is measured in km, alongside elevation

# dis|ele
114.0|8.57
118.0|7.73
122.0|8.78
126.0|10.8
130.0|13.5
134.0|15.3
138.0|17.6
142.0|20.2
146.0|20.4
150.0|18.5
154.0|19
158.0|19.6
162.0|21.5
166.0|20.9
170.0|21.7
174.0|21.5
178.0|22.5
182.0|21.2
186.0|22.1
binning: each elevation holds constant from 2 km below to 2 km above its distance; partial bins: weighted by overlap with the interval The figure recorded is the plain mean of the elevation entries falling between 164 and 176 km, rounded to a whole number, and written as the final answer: 21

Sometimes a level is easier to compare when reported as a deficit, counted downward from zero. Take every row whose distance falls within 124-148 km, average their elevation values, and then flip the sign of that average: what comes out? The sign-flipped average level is -16.3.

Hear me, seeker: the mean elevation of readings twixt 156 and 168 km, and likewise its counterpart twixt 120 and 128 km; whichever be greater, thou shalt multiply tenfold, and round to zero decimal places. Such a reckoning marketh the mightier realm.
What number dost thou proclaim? 207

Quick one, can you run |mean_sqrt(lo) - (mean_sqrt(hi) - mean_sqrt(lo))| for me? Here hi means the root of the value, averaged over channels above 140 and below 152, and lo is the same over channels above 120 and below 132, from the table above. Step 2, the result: 2.2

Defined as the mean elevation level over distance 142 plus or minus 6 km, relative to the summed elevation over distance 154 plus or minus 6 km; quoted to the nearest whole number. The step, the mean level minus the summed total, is -38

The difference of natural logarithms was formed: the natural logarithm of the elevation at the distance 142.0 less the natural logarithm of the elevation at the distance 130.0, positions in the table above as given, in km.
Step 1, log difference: 0.40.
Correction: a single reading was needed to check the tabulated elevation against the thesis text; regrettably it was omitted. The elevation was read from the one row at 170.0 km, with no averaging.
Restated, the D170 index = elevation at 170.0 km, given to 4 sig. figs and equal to 21.70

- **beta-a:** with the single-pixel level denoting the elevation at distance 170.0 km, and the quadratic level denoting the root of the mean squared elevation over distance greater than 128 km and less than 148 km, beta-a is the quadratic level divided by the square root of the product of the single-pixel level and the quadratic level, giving 0.90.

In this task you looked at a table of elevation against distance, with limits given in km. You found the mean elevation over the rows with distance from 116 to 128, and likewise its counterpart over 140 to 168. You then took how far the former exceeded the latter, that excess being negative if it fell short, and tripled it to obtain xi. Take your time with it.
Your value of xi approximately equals -33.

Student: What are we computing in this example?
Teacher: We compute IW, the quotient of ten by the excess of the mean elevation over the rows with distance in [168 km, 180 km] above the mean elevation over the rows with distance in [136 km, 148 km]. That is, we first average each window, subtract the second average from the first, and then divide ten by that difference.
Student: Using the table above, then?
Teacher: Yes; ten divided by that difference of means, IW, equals 4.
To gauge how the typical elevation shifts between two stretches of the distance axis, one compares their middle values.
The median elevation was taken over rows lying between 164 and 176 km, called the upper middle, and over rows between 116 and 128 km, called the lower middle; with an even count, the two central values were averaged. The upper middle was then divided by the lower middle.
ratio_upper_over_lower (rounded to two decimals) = 2.45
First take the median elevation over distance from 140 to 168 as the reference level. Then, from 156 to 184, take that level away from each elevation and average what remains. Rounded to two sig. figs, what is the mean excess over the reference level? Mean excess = 1.1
